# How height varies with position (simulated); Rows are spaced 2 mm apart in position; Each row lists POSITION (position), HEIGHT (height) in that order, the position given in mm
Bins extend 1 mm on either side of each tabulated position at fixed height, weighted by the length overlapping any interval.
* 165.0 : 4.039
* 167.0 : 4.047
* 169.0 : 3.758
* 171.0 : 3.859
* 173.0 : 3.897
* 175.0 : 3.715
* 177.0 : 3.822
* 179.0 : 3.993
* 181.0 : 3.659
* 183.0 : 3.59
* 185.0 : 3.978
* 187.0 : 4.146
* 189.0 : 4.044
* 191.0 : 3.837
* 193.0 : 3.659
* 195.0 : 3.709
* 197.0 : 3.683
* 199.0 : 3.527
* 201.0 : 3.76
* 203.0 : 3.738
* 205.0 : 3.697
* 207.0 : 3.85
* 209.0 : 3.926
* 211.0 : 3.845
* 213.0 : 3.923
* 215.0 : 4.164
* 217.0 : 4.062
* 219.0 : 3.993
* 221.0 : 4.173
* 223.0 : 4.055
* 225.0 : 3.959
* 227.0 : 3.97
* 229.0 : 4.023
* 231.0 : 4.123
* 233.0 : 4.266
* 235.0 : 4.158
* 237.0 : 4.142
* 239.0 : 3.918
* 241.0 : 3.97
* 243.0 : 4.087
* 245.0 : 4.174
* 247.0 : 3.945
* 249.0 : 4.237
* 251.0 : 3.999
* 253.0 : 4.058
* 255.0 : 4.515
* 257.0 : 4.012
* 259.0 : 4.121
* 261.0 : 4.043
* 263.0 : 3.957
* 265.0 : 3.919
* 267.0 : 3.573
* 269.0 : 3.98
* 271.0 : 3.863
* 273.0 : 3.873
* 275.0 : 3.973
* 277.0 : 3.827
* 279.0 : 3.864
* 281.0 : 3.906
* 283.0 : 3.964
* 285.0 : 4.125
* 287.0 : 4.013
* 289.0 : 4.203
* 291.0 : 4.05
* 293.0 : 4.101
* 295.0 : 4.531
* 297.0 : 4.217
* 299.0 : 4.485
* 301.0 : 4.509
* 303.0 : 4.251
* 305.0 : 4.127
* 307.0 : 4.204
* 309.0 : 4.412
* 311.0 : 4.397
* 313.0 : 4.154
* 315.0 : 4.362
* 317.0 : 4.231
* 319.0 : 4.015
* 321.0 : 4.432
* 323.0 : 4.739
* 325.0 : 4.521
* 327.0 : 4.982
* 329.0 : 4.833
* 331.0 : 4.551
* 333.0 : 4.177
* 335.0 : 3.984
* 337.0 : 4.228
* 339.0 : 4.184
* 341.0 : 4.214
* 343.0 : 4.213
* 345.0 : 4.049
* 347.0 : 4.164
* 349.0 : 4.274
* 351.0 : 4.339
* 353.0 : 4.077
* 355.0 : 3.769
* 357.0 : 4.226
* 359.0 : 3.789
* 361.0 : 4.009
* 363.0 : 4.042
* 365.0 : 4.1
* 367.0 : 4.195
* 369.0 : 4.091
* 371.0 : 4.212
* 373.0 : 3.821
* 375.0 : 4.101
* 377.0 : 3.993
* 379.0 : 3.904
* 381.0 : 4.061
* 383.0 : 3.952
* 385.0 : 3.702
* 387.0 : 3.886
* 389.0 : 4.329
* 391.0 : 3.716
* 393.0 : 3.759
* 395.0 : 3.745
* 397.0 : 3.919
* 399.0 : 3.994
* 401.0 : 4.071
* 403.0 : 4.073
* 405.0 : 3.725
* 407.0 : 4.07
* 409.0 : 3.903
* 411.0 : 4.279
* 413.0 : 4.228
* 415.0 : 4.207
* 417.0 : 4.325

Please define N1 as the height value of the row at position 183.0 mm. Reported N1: 3.59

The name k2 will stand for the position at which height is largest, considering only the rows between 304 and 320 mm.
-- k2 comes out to 309.0 mm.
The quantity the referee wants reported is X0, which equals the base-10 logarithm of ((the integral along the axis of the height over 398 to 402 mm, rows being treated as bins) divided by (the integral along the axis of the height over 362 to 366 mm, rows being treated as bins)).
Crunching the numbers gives -0.004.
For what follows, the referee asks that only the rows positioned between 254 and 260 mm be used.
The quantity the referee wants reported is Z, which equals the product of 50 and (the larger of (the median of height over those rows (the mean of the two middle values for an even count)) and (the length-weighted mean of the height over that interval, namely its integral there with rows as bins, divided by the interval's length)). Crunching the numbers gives 211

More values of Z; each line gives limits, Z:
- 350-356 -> 204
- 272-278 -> 195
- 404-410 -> 195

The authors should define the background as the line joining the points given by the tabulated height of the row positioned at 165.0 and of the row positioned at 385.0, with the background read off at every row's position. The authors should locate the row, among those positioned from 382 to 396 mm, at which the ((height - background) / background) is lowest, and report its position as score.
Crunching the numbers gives 385.0 mm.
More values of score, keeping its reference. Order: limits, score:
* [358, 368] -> 359.0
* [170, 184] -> 183.0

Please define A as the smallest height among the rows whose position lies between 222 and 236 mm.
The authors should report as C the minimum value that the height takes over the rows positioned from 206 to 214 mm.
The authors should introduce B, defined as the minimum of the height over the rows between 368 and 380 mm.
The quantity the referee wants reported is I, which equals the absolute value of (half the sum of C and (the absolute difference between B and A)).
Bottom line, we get 1.99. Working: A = 3.959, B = 3.821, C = 3.845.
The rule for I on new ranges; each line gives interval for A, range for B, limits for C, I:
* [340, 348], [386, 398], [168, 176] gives 2.02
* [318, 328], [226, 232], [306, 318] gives 2.10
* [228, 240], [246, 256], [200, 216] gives 1.86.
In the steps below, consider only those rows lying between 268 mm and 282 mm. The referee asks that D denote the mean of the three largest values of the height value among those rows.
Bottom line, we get 4.0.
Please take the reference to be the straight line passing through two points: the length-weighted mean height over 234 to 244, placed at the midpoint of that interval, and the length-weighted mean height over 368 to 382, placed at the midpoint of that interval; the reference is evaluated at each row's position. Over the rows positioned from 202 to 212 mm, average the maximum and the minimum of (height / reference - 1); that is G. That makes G -0.06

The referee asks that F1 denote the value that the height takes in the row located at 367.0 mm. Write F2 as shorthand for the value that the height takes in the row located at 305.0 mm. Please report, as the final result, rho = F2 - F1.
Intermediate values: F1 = 4.195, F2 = 4.127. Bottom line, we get -0.1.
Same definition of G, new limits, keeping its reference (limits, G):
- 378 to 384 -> -0.01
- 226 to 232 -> 0.00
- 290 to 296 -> 0.06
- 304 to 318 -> 0.06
